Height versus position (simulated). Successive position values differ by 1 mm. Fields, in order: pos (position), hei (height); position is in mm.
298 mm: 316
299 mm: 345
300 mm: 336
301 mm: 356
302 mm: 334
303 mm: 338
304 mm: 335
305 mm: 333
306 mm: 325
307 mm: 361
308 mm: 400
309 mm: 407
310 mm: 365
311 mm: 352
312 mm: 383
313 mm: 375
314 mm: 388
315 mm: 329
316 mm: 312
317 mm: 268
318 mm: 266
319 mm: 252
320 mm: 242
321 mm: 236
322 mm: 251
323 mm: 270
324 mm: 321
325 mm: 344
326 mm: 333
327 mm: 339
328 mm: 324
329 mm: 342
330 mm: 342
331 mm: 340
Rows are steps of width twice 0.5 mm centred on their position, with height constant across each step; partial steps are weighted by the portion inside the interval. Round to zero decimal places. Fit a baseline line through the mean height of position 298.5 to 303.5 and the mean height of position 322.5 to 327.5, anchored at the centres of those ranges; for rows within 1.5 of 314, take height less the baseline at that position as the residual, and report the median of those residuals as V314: 43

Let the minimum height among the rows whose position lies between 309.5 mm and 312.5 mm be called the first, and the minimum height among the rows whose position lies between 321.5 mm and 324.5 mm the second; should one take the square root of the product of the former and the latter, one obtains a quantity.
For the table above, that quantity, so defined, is 297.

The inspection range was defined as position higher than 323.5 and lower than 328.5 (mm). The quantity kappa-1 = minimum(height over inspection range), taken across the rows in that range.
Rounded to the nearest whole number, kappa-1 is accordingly 321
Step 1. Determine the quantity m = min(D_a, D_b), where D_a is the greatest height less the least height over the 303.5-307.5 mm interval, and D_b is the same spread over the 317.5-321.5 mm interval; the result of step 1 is 30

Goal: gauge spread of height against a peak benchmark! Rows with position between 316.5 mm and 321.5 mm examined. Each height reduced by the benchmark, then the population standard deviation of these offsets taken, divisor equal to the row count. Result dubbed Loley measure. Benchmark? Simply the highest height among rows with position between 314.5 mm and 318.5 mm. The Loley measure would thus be 13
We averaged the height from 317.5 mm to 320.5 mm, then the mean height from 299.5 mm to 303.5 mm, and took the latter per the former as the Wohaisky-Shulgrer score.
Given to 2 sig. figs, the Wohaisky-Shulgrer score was 1.3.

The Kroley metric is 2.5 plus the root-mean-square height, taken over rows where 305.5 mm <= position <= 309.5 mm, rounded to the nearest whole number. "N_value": 377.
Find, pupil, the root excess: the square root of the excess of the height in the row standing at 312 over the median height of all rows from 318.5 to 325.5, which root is 11.4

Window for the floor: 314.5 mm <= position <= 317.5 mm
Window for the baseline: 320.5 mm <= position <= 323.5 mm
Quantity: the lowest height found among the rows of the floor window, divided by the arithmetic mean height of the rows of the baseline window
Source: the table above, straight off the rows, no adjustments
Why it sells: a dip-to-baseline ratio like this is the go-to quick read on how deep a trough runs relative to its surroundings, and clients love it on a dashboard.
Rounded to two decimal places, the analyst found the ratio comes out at 1.06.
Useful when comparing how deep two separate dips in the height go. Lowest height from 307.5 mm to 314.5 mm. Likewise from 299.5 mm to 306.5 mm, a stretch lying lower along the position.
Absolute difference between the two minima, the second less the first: 27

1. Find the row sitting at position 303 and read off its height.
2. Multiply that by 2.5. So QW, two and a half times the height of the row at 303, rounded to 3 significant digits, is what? 845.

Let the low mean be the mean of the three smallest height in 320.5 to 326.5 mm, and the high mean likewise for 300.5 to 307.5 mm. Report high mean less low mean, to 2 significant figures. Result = 78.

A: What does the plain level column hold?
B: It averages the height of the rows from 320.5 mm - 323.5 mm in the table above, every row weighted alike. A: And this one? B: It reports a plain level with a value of 252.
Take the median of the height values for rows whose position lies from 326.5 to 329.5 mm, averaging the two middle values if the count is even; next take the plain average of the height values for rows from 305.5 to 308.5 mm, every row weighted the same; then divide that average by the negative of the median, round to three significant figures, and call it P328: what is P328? -1.07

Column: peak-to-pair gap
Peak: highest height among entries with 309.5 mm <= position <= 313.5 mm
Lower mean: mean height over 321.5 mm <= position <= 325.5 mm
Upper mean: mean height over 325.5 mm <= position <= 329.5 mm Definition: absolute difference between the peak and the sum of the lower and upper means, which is 248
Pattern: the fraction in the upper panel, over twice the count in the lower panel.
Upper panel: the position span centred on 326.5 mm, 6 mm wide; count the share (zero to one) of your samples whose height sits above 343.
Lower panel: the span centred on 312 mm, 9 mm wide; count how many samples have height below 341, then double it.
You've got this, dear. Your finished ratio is 0.04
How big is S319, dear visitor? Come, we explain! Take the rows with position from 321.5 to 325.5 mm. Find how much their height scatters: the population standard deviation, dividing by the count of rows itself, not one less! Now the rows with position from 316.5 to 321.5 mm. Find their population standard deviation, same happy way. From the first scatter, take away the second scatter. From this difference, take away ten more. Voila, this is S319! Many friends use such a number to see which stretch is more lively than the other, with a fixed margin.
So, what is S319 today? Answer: 15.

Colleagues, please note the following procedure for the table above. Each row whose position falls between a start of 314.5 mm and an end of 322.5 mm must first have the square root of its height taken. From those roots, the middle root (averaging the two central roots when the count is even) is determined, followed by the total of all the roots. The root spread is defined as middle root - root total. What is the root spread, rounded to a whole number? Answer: -115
